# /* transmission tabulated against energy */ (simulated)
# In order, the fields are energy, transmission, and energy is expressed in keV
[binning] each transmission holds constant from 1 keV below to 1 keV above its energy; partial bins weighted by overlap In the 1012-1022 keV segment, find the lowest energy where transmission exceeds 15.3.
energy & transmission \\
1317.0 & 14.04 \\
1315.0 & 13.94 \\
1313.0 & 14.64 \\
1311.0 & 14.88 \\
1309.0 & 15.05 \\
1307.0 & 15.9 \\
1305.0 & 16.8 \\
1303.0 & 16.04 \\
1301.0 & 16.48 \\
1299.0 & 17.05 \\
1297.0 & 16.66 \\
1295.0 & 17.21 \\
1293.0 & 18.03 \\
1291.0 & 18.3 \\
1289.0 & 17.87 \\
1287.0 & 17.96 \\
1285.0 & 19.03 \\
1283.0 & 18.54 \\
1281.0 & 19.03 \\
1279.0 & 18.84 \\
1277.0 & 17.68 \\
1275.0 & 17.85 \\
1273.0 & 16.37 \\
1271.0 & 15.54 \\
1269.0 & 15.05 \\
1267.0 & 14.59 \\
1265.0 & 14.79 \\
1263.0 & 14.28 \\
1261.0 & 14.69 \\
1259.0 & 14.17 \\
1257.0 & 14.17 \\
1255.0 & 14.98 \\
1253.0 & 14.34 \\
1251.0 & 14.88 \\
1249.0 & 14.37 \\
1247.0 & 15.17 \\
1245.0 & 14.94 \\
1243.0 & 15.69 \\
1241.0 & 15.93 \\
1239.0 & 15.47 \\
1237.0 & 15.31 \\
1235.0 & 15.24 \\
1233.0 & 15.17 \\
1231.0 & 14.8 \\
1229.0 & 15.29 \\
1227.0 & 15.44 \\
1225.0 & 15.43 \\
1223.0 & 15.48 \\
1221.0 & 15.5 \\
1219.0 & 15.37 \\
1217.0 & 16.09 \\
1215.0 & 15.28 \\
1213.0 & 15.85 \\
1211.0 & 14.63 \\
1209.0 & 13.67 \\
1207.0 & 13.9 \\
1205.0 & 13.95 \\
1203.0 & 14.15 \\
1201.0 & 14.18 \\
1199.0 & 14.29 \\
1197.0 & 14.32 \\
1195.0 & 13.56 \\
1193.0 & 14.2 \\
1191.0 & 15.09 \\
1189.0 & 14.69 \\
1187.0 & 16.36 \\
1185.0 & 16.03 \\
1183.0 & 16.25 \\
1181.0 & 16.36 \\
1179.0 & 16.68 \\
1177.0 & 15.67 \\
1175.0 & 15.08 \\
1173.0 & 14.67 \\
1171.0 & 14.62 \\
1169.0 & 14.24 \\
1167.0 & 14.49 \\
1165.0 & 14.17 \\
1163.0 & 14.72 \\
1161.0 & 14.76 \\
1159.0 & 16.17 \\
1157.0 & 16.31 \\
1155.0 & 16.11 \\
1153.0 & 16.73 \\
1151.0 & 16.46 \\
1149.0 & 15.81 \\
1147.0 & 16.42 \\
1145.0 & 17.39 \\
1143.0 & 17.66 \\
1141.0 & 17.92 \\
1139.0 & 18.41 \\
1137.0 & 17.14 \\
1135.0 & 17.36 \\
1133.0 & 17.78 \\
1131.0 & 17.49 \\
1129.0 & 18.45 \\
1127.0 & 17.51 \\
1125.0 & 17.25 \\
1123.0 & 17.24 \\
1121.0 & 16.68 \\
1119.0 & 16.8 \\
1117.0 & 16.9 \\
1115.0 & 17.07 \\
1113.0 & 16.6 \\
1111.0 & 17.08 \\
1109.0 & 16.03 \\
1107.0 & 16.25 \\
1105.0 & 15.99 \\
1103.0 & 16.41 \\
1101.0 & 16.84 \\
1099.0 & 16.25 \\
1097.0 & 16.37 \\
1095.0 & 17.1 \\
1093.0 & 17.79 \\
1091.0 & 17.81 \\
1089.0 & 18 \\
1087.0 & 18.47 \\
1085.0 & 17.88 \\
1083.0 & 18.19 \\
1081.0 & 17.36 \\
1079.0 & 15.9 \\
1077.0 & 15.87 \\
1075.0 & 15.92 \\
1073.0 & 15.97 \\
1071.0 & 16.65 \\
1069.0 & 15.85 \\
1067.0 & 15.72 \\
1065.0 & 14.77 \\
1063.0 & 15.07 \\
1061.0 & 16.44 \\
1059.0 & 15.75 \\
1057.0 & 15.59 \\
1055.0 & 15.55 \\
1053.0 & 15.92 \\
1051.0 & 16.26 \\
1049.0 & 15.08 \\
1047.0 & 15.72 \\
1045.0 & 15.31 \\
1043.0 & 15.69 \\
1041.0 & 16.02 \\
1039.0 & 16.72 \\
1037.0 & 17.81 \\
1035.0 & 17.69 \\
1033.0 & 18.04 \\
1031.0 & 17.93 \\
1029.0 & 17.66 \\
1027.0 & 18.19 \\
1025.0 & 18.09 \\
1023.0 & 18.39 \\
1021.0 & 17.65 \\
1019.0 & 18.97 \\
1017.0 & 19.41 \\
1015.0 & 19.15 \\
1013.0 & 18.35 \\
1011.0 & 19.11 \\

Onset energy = 1013.0 keV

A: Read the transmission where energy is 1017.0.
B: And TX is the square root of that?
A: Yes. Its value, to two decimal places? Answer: 4.41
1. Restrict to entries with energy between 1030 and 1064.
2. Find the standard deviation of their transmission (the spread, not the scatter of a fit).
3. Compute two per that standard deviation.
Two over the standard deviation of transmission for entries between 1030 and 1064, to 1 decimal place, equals 2.0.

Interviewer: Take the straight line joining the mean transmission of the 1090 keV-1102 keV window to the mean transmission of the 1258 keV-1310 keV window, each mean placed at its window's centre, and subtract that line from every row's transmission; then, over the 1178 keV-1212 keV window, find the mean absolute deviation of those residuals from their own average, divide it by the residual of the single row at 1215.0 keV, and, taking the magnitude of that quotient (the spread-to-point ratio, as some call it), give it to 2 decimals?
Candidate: 0.58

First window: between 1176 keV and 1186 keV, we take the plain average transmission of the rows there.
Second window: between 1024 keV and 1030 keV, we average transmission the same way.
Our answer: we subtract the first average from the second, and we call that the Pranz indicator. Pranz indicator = 1.8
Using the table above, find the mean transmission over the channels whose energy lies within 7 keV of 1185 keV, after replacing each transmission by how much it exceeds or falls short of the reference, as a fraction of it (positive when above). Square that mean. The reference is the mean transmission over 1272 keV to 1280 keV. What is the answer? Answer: 0.010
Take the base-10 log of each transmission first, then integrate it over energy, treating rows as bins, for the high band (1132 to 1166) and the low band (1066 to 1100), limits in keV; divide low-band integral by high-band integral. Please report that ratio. 1.01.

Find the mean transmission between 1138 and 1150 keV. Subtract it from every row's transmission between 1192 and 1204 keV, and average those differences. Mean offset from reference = -3.2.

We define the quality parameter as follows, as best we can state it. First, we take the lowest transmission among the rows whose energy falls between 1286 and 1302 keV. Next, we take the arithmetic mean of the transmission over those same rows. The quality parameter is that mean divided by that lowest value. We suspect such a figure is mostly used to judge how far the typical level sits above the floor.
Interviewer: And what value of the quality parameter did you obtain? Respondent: 1.06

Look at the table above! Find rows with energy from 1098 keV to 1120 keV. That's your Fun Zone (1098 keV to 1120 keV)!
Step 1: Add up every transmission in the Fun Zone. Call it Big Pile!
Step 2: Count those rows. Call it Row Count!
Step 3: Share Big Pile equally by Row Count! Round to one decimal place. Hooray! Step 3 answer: 16.6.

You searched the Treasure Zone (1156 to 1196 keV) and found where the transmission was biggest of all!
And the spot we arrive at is 1179.0 keV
